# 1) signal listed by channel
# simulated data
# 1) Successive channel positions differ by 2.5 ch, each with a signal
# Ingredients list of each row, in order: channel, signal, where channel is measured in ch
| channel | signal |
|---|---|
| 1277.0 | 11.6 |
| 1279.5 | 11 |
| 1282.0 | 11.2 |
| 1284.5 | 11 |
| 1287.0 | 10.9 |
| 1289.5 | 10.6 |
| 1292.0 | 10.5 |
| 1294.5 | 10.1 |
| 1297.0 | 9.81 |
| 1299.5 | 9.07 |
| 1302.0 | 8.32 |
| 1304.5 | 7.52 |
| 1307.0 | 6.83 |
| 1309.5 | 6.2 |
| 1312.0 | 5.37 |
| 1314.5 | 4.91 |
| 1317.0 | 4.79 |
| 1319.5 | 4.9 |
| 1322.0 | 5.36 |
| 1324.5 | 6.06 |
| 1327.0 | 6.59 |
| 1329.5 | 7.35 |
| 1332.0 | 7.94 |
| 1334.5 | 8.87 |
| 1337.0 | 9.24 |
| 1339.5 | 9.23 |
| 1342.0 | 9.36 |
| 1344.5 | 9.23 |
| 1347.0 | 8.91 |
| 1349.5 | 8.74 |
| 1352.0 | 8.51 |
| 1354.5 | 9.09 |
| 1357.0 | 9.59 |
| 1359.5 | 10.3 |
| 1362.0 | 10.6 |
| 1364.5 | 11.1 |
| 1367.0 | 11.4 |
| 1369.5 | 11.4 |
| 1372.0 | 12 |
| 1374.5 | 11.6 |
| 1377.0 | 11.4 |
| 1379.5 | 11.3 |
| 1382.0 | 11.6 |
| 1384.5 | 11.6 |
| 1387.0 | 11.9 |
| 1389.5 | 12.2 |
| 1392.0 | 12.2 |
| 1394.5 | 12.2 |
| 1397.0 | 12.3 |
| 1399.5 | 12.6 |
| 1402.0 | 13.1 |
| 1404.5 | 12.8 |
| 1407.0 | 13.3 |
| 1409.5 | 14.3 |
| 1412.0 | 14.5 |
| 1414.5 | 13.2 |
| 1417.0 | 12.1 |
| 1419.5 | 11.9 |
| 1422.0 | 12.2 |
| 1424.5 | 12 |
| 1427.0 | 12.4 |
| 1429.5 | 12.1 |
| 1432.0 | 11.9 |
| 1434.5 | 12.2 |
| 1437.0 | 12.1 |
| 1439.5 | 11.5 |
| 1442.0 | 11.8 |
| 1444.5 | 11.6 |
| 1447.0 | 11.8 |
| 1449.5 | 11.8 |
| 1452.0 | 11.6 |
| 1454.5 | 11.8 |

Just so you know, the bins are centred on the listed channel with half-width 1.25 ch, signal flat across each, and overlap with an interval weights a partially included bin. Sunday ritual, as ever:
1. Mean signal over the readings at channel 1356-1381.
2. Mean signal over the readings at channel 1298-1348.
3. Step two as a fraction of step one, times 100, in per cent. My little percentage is 66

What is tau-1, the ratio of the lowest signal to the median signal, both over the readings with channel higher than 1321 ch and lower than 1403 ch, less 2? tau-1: -1.49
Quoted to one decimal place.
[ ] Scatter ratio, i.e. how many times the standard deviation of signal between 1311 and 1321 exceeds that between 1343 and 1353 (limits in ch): 0.8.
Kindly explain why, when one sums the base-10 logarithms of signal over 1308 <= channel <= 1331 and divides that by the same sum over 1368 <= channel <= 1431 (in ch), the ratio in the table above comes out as 0.25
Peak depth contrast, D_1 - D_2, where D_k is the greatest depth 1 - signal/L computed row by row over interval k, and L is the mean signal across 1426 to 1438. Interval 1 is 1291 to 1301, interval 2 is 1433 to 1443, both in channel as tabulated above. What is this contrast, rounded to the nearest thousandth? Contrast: 0.200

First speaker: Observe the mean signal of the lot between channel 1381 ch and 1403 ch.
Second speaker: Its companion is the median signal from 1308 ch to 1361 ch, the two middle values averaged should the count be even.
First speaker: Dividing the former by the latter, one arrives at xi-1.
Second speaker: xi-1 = 1.4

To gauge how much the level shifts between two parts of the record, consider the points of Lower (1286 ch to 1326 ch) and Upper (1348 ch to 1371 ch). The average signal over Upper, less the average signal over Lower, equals 2.5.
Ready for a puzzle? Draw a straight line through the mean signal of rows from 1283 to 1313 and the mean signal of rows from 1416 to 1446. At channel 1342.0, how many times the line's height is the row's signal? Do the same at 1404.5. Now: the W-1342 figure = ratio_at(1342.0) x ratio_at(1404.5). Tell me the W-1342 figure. 1.1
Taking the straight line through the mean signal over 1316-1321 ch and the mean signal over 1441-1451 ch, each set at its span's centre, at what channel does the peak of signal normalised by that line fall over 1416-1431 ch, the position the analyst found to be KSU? 1417.0 ch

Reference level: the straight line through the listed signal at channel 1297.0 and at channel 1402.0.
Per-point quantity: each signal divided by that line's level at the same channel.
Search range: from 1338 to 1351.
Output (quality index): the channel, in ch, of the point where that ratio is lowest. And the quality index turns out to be 1349.5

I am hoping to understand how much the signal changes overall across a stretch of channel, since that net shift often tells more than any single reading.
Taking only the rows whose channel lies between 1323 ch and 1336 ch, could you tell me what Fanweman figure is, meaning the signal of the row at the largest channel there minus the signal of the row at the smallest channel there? 2.8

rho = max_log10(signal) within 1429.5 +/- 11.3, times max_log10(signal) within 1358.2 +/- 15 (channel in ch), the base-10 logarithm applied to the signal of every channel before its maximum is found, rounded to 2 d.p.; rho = 1.18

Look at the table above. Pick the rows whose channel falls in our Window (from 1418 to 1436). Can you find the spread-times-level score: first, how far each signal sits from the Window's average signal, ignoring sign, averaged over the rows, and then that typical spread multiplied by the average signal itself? 2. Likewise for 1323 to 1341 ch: 8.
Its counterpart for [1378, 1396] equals 4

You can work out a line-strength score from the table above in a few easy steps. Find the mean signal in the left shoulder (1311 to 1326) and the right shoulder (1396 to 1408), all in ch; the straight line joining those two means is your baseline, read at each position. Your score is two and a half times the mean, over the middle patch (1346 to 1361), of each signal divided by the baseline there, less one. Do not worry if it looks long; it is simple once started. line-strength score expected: 0.23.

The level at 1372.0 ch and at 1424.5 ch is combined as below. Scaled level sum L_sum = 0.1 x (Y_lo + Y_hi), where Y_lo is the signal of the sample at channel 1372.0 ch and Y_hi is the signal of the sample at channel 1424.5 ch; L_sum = 2.40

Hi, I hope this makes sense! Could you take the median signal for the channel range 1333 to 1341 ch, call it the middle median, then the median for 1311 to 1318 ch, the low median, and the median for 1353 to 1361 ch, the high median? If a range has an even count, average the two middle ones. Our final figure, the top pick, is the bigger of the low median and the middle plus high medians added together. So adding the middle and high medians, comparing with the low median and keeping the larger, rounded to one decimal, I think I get 18.8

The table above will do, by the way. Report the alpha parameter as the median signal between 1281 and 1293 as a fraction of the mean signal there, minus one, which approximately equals 0.006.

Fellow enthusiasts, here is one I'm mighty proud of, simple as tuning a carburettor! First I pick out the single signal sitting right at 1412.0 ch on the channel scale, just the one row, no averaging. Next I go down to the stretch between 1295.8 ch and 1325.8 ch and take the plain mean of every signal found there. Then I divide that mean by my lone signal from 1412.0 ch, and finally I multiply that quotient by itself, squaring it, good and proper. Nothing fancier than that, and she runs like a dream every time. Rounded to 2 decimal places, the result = 0.21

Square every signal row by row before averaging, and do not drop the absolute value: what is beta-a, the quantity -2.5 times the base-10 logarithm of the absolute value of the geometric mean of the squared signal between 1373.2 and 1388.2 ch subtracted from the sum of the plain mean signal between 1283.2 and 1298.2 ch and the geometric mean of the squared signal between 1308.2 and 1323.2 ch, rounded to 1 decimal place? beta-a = -5.0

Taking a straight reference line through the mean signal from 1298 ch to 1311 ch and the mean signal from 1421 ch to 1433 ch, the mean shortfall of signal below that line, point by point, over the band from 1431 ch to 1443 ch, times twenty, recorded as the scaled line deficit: 12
